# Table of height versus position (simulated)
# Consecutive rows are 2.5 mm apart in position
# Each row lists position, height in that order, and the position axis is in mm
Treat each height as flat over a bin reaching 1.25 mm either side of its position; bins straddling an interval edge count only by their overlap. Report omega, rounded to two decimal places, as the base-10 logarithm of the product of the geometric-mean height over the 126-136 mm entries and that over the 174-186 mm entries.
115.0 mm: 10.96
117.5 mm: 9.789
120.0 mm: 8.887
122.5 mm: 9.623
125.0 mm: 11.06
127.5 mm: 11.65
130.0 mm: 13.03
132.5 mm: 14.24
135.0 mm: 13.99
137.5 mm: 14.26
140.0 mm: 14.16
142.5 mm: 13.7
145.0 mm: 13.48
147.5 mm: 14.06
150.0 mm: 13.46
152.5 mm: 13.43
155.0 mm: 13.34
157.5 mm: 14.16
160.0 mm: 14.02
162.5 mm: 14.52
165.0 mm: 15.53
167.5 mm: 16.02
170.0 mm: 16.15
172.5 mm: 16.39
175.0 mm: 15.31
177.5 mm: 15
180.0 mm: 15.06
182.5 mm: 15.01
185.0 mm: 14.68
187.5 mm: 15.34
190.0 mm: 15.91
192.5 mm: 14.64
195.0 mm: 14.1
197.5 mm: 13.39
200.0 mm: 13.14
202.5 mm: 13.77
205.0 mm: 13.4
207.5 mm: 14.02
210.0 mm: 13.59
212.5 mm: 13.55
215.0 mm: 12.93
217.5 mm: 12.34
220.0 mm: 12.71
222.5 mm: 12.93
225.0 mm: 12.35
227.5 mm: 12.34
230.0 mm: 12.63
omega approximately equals 2.30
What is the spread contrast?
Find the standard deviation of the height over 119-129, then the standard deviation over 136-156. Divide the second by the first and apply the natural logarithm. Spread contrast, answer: -1.2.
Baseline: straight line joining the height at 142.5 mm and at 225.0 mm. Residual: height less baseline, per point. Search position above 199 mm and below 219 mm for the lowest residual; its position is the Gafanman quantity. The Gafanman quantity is 217.5 mm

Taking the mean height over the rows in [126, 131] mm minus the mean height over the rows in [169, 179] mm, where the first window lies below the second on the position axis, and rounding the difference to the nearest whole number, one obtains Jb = -3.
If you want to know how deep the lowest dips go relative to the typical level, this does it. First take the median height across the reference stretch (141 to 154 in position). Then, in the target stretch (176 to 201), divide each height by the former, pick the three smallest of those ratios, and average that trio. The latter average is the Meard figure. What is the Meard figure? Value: 1.00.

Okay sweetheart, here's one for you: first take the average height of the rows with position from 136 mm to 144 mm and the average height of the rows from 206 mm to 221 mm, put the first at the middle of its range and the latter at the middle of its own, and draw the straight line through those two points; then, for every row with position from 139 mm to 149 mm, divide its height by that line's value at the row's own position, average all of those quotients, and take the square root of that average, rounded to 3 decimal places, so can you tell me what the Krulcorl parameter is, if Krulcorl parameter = 0.995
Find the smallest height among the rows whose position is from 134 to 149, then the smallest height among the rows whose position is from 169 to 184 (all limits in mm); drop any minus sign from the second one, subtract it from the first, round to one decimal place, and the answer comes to -1.5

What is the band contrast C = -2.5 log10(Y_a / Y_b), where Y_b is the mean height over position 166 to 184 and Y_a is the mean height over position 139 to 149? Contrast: 0.13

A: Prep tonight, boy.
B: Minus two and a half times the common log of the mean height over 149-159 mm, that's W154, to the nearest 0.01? -2.83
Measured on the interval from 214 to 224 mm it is -2.76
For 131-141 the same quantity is -2.88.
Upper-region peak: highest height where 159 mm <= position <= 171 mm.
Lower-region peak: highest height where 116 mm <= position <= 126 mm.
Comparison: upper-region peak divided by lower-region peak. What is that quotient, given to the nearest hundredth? 1.46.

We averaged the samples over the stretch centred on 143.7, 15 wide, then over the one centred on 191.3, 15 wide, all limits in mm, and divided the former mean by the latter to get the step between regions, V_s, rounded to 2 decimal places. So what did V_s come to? 0.94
